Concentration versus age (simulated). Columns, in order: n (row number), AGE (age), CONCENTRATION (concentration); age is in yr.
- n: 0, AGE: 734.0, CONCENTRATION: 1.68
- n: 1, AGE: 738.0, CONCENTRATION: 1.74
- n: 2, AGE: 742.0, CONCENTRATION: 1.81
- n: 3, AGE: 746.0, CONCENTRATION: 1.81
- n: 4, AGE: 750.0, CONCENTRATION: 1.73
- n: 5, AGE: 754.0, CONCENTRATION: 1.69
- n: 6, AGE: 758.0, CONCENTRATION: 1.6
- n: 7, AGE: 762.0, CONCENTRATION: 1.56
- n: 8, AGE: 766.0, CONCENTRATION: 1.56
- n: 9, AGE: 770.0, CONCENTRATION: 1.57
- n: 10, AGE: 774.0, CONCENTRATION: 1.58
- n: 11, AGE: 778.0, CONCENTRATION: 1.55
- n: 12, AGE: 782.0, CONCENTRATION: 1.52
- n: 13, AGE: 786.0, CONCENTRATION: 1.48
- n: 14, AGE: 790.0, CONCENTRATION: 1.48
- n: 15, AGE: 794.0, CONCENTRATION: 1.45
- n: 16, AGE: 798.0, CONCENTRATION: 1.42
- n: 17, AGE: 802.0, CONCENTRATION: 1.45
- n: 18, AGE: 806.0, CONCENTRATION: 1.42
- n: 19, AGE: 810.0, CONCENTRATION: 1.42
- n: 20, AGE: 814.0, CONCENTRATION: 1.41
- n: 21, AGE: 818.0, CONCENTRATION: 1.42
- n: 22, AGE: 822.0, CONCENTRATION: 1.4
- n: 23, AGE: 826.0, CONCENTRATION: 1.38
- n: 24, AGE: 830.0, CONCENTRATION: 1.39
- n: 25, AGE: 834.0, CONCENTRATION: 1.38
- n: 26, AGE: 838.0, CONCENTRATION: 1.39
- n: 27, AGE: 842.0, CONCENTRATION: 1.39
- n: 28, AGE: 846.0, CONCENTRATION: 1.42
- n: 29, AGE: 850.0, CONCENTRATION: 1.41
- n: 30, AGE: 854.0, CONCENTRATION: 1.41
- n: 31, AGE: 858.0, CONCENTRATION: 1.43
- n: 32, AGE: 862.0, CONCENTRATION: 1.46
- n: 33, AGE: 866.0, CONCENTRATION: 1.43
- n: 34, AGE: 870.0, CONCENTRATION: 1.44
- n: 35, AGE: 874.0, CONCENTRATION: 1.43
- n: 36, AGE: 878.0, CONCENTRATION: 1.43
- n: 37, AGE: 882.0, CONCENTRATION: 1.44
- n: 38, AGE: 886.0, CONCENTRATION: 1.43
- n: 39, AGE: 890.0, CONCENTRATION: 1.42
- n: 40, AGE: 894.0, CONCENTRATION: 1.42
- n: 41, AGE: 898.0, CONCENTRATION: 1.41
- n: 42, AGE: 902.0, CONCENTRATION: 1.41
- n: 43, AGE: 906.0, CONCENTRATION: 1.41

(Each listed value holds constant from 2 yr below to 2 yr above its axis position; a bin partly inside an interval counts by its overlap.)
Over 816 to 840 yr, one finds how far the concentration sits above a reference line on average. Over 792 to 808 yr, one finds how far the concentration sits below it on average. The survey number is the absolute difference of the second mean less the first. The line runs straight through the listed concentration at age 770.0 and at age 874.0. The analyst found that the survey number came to 0.19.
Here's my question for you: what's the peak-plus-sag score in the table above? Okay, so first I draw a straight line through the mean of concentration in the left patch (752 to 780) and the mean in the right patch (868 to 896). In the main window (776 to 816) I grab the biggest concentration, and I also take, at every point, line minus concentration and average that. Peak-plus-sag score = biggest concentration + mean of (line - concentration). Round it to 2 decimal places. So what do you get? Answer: 1.64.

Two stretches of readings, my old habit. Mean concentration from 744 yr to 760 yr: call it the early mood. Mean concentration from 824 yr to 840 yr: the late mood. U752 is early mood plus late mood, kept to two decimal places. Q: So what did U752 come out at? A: 3.09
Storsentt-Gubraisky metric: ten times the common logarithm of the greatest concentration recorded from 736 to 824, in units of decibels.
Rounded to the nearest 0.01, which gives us 2.58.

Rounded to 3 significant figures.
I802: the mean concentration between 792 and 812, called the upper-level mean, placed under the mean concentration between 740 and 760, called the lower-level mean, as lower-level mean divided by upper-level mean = 1.21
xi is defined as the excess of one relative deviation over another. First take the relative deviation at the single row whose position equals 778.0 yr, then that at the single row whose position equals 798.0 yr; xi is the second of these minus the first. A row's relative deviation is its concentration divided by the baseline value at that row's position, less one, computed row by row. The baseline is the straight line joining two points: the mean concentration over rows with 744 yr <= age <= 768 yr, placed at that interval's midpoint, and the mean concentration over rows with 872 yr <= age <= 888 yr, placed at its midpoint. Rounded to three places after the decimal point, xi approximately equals -0.060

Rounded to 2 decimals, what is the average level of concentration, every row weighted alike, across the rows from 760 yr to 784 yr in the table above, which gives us 1.56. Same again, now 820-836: 1.39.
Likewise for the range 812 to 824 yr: 1.41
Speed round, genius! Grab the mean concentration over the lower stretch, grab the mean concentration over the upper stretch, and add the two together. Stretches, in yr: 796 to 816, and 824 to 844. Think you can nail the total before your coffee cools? 2.81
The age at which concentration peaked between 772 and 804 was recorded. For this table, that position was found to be 774.0 yr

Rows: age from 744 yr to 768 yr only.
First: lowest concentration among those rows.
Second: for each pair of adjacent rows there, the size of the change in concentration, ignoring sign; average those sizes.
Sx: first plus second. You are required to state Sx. 1.61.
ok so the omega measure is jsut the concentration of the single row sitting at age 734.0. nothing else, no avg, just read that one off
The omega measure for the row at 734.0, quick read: 1.68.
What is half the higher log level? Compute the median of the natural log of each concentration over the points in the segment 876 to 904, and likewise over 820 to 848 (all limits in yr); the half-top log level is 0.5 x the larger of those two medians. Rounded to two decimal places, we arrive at 0.18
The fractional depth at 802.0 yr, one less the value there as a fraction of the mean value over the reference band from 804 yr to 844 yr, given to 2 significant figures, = -0.036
